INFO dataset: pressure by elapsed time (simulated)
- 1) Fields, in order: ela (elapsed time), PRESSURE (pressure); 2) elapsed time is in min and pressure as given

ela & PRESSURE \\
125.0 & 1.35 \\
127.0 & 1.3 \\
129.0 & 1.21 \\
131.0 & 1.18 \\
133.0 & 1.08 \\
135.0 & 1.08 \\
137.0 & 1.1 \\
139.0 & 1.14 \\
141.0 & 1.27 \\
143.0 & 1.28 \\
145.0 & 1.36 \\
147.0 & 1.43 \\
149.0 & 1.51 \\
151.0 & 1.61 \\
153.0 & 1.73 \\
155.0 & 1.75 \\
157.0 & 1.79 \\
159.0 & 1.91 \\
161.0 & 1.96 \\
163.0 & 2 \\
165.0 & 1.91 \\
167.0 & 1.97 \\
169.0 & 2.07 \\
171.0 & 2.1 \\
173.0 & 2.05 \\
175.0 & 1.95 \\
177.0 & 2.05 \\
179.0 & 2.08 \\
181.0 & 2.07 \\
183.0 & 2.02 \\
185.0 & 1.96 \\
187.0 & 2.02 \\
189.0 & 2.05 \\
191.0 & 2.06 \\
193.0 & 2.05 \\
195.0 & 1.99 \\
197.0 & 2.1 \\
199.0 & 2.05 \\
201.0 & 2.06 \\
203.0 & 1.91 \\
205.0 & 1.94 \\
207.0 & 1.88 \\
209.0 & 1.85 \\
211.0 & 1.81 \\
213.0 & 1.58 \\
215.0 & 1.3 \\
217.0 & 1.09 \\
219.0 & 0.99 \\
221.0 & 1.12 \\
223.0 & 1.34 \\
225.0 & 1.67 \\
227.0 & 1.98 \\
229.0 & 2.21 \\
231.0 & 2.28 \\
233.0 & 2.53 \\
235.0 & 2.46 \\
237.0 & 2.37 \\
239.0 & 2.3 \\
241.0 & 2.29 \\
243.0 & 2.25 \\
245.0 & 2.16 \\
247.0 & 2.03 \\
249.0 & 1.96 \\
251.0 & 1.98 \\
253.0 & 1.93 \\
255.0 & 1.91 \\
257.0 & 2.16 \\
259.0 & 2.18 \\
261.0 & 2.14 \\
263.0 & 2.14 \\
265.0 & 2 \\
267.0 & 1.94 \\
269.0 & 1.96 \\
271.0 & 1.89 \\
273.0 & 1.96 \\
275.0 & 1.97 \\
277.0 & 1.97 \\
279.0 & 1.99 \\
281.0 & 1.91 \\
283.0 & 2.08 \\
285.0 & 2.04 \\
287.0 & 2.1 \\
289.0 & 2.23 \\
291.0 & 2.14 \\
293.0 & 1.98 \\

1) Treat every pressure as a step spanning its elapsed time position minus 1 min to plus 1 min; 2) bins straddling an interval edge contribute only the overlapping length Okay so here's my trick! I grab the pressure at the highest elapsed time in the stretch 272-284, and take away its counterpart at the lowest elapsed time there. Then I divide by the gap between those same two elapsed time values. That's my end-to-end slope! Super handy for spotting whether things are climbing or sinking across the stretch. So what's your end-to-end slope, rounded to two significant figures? 0.012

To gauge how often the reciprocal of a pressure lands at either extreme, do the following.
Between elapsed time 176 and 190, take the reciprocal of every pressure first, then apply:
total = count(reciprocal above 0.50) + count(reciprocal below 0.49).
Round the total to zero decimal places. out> 5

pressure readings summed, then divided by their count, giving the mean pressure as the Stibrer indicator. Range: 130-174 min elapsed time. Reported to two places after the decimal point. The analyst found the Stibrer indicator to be 1.60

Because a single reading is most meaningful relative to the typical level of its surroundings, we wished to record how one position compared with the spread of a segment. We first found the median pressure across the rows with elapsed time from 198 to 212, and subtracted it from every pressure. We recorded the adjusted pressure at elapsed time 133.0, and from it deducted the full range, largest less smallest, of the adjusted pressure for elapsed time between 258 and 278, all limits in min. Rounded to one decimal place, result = -1.1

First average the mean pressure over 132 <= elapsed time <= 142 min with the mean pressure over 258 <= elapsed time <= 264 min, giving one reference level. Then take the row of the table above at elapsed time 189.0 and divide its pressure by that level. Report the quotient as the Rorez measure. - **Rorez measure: 1.25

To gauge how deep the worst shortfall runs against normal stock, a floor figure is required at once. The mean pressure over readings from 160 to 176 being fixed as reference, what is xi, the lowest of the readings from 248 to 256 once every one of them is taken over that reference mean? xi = 1.0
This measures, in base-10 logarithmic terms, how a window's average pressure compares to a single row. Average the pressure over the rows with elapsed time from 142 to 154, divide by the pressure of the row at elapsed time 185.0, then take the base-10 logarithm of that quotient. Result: -0.120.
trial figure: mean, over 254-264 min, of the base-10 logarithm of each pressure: 0.323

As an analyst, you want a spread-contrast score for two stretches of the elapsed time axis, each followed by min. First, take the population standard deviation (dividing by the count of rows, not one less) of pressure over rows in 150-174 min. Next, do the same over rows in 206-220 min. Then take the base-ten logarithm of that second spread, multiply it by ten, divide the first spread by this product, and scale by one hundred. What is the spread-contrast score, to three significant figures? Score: -3.18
